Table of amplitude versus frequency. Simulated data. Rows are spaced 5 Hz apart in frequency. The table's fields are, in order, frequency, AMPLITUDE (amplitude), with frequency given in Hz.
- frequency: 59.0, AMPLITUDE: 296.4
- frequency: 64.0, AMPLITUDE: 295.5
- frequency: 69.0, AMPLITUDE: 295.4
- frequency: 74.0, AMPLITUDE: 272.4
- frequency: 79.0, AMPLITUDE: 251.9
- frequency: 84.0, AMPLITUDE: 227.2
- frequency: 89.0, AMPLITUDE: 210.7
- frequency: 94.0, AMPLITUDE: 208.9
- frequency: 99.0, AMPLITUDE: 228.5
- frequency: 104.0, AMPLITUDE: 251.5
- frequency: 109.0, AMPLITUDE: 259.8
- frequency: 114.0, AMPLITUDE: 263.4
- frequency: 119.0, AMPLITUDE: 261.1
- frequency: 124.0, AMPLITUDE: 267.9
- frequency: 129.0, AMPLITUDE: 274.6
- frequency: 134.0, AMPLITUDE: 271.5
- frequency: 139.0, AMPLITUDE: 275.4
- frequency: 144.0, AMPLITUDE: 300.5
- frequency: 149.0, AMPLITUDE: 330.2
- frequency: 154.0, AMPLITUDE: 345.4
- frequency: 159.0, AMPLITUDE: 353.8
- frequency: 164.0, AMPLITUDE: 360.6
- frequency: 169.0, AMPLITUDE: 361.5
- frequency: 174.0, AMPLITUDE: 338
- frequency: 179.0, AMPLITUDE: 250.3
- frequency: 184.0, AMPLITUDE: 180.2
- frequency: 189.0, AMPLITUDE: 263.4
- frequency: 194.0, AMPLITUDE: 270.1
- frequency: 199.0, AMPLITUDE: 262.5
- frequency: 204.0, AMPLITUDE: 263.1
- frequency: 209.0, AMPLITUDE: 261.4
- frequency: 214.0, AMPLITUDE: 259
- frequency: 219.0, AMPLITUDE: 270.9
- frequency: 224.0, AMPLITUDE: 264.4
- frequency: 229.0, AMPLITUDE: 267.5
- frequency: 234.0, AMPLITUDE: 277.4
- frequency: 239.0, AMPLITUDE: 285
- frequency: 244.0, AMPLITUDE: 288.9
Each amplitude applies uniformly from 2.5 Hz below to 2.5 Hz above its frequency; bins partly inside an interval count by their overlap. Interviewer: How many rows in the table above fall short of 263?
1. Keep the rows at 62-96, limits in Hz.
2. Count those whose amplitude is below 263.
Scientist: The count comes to 4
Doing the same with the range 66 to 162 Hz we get 8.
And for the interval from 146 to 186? 2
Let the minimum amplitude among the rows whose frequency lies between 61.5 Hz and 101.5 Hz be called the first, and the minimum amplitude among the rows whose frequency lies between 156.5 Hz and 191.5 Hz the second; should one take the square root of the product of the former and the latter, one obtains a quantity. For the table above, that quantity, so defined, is 194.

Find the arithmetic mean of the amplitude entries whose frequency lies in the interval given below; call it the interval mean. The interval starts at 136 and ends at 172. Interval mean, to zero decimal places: 332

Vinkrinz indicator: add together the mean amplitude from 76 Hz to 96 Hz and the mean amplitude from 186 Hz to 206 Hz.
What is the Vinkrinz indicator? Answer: 489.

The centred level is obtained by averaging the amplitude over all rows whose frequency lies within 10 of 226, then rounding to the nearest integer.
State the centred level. 270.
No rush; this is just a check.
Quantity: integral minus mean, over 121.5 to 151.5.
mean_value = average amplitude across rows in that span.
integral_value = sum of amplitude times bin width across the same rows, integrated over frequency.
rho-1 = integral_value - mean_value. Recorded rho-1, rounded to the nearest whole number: 8314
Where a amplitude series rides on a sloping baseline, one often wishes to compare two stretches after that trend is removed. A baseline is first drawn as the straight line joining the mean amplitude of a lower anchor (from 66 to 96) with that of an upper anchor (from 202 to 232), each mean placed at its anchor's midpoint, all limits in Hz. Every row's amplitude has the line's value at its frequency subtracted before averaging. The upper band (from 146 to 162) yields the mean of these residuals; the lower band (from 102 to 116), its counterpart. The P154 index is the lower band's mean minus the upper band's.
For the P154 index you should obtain -78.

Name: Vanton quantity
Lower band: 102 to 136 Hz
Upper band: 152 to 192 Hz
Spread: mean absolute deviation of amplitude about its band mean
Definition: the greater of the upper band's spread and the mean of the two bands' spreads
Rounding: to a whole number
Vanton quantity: 57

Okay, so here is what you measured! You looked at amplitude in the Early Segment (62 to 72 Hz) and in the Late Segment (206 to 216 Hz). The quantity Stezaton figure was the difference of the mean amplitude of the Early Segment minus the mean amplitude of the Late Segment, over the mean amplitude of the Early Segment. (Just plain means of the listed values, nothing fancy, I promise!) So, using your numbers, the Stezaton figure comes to 0.12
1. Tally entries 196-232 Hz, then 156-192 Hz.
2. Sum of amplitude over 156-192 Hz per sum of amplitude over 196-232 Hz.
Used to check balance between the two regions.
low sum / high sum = 1.14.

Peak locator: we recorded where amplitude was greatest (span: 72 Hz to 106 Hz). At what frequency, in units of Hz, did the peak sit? 74.0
